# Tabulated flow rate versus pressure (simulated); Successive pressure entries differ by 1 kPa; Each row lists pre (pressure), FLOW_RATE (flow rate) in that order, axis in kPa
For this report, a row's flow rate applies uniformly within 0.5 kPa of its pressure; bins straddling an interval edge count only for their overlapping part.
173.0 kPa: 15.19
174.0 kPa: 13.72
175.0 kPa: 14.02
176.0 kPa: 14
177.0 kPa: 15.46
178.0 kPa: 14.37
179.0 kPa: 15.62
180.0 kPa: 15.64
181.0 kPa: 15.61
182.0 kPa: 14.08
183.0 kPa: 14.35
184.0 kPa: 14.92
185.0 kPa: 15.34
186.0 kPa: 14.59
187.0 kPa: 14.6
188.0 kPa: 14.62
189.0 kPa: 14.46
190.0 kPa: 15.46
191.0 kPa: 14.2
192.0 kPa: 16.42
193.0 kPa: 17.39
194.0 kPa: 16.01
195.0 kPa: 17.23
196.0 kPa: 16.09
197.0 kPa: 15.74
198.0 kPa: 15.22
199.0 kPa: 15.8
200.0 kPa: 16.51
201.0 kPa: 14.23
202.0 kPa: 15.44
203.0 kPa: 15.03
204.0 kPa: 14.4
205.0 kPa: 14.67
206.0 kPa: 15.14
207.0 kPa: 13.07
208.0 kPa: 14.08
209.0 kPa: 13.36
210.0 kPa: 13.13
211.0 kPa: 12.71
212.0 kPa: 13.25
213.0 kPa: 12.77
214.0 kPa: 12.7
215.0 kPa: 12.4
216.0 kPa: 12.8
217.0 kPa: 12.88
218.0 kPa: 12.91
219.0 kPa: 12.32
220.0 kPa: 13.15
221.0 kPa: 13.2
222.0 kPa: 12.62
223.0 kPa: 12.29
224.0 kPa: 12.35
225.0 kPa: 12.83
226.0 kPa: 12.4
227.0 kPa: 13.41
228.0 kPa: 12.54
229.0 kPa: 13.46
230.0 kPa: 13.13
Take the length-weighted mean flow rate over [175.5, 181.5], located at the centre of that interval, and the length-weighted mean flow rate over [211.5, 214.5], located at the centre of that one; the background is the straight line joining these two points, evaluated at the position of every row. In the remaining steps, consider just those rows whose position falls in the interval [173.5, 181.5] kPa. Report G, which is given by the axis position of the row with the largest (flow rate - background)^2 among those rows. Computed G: 174.0 kPa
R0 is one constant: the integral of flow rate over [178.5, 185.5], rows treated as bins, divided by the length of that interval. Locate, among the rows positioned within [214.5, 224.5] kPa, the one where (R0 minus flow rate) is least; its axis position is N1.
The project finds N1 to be 221.0 kPa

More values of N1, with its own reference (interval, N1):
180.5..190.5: 181.0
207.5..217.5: 208.0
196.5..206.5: 200.0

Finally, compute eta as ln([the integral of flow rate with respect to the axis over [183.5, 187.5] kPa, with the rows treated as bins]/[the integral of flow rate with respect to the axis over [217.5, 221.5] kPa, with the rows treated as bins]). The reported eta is 0.14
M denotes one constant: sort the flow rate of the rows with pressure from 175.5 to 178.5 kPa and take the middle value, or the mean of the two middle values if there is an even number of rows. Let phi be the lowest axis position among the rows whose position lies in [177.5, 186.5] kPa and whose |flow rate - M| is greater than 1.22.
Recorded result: 179.0 kPa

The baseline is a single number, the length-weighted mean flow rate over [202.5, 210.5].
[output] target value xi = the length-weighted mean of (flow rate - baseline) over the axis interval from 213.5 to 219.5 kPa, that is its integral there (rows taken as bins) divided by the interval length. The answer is -1.44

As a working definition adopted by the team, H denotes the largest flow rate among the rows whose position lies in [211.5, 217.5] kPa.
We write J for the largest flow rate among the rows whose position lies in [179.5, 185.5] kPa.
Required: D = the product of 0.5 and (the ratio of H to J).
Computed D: 0.42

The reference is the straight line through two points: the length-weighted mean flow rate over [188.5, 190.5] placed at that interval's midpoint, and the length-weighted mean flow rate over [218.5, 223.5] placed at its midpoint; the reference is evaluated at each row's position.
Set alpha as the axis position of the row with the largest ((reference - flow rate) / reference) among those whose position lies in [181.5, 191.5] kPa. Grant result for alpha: 182.0 kPa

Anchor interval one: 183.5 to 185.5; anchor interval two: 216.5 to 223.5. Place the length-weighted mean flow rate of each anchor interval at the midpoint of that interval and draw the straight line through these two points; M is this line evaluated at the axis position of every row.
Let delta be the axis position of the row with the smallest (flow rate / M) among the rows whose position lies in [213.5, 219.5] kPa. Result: 215.0 kPa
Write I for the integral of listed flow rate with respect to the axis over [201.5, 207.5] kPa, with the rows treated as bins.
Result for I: 88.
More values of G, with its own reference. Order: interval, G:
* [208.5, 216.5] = 215.0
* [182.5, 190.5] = 190.0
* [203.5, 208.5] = 206.0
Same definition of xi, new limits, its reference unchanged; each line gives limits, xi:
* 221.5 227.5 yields -1.46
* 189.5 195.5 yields 2.01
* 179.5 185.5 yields 0.88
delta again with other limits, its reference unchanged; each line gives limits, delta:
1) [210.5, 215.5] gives 215.0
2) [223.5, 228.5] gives 224.0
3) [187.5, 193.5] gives 191.0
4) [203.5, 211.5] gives 211.0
